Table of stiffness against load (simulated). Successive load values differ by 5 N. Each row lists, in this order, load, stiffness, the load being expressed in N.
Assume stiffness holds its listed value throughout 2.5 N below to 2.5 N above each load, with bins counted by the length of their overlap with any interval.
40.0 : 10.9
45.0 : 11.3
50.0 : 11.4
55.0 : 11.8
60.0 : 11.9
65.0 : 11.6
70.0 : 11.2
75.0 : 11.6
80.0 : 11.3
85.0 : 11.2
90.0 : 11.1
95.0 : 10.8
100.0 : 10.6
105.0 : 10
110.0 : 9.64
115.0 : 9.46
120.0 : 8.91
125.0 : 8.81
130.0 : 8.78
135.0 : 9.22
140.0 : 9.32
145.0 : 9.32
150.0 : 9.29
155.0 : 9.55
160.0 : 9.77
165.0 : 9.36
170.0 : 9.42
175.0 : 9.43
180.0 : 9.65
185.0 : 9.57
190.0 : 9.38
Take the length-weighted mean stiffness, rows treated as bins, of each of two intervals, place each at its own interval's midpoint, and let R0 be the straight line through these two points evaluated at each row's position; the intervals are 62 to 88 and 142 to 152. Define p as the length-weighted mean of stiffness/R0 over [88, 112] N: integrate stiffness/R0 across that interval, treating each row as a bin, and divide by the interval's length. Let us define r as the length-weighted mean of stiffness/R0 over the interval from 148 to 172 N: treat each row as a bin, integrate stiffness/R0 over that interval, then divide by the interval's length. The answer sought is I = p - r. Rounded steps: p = 0.978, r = 1.06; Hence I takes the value -0.08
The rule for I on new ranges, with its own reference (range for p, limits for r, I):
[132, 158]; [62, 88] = 0.00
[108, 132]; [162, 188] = -0.21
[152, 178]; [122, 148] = 0.14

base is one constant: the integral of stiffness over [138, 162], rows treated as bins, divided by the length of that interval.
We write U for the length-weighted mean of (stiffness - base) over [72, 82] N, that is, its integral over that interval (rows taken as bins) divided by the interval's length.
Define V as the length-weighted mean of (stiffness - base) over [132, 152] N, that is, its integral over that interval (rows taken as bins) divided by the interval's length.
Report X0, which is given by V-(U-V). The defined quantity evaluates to -2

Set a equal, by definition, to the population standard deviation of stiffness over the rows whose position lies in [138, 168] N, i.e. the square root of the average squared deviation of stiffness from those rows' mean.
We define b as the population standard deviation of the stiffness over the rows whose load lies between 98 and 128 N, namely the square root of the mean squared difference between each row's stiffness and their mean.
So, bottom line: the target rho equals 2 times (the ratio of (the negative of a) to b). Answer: -0.6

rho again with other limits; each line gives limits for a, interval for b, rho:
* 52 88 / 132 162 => -2.8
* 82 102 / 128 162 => -1.7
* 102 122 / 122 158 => -3.0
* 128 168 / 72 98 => -2.0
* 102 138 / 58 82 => -3.5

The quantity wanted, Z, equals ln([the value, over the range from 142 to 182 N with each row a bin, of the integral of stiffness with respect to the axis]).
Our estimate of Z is 5.94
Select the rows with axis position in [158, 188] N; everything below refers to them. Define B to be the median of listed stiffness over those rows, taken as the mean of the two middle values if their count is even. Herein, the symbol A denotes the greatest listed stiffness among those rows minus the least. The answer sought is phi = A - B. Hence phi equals -9.1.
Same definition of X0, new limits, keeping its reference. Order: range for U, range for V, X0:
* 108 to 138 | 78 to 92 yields 4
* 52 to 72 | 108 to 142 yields -3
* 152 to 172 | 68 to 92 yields 4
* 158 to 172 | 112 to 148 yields -1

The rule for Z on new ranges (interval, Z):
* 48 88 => 6.13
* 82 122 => 6.02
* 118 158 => 5.90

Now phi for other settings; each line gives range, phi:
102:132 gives -8.0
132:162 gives -8.8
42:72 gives -10.8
